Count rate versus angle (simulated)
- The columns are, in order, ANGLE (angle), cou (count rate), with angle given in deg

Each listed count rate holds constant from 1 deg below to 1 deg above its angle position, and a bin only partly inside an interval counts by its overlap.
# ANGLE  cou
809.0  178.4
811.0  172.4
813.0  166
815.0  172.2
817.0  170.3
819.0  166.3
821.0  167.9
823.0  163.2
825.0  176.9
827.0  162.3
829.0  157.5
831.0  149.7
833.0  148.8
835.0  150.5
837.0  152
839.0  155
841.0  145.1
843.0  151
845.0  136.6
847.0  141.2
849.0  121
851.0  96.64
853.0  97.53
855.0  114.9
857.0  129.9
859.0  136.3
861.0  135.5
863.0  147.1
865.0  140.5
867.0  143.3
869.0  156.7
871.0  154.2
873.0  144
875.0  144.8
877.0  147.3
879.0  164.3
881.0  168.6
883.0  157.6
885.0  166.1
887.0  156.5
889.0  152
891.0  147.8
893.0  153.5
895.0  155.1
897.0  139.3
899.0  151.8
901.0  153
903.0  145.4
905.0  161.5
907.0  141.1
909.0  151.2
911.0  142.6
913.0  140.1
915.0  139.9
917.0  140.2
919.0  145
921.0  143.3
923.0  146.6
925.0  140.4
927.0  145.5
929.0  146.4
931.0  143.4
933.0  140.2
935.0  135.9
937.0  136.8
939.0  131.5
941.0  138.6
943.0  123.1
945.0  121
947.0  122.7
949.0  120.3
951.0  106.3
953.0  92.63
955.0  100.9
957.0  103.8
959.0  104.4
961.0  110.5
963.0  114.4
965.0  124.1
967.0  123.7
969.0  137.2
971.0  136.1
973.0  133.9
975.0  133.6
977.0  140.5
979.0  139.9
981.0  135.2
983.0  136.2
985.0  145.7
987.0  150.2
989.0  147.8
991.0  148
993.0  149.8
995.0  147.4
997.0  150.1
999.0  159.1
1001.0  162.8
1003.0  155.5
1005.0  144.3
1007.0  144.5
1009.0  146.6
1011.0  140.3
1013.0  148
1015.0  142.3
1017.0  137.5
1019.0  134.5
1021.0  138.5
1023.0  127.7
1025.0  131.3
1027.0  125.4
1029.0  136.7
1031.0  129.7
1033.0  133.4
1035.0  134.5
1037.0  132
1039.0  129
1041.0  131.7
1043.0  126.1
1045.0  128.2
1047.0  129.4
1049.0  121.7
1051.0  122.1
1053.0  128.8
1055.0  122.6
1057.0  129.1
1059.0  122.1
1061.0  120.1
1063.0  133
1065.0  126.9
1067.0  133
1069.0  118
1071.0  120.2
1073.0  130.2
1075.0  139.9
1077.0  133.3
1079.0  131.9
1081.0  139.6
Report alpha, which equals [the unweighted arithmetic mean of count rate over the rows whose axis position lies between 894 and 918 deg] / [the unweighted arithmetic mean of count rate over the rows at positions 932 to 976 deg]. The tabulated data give 1.20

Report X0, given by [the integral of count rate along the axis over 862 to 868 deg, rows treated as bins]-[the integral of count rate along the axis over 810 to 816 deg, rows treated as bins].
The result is -159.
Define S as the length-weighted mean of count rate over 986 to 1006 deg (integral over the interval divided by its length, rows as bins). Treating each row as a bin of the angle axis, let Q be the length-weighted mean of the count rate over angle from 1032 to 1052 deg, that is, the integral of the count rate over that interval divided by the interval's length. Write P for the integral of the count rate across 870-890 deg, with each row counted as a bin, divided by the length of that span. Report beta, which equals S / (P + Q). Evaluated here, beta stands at 0.53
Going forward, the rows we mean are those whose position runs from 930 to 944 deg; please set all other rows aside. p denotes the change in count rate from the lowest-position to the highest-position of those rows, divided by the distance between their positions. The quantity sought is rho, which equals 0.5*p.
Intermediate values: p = -1.7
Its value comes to -0.8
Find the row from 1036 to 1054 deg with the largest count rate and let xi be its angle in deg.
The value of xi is 1037.0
